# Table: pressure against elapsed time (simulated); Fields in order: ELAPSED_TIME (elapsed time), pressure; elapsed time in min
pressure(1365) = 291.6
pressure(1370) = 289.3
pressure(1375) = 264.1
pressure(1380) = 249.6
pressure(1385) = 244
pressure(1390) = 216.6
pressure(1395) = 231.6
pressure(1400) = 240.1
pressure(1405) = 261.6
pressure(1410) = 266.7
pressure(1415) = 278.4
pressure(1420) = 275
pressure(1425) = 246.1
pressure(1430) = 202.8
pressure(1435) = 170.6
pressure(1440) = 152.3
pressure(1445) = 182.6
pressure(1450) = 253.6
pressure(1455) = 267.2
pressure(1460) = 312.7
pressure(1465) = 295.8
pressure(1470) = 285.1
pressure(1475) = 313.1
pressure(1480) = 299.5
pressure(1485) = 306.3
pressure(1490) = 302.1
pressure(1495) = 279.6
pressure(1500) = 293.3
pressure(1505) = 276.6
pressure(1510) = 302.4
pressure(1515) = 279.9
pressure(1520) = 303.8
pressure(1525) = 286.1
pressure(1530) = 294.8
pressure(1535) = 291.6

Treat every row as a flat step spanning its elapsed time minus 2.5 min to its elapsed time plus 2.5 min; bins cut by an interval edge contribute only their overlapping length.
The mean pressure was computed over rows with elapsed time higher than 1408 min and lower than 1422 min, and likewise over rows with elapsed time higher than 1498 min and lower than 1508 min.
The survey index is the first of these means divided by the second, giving 0.96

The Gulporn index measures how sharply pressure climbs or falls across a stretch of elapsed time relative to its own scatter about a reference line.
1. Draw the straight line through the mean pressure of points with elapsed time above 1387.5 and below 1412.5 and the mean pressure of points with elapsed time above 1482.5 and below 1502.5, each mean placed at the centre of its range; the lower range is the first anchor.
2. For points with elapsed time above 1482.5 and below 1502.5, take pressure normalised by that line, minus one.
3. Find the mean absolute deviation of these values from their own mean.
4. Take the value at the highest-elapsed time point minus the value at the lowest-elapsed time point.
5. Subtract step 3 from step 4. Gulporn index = -0.11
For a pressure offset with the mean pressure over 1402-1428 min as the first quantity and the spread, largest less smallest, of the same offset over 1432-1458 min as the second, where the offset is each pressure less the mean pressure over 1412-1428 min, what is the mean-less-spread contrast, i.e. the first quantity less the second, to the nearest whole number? -116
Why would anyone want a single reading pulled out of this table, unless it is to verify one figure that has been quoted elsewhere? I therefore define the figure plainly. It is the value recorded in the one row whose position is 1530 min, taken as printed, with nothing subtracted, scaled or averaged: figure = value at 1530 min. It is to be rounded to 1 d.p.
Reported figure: 294.8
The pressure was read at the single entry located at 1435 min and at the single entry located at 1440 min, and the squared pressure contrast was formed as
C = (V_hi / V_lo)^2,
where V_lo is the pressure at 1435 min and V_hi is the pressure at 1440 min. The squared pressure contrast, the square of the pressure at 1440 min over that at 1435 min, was 0.80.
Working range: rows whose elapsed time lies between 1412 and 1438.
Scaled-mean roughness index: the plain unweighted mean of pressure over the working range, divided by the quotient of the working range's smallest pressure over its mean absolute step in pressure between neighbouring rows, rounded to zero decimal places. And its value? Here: 37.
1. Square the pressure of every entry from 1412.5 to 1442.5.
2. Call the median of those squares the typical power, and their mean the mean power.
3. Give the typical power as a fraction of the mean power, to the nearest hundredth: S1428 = 0.99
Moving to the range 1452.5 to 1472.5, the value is 1.00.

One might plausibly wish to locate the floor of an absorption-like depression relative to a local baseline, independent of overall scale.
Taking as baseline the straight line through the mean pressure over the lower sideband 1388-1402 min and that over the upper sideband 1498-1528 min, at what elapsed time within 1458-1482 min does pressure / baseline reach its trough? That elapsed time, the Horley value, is 1470 min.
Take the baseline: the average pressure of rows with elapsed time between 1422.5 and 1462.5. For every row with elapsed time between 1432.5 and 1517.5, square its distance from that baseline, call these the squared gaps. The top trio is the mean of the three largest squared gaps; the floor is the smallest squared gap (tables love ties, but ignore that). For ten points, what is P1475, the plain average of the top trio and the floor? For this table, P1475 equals 4261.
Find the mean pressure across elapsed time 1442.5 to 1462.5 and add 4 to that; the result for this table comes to 258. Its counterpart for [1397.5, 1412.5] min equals 260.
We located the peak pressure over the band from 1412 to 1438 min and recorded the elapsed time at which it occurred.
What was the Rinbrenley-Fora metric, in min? 1415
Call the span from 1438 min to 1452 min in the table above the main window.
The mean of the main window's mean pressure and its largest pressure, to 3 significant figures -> 225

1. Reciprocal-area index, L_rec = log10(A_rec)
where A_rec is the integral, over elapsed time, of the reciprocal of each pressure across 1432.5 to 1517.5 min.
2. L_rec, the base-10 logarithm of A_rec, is -0.48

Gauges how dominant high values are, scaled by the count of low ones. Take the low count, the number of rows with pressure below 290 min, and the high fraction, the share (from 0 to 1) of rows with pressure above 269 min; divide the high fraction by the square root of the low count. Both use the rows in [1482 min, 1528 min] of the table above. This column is 0.50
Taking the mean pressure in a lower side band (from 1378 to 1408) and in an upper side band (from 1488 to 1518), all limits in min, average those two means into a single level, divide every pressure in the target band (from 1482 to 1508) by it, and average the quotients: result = 1.10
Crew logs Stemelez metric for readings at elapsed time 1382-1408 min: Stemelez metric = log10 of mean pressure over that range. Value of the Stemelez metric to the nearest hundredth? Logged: 2.38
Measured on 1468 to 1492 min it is 2.48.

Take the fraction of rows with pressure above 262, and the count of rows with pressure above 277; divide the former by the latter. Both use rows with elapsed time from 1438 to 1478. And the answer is 0.16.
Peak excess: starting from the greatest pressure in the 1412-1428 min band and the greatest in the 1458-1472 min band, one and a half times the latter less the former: 191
